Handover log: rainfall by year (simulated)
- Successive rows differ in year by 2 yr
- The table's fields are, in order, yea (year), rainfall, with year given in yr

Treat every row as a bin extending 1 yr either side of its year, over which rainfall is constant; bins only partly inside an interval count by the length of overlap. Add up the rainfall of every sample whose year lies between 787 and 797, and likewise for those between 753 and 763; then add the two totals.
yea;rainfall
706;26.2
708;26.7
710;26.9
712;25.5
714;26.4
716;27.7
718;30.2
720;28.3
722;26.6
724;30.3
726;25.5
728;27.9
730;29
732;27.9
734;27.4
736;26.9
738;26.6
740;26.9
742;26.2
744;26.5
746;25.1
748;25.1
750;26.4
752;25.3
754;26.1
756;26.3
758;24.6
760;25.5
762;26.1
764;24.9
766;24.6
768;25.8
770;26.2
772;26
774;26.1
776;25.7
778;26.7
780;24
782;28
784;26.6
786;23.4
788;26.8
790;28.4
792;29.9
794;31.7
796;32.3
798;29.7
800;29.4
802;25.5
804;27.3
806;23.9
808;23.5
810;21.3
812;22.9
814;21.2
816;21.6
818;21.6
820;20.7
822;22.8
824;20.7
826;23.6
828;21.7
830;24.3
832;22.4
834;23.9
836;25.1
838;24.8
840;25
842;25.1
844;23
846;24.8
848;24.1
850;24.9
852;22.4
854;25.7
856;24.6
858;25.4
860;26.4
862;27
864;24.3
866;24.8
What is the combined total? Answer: 278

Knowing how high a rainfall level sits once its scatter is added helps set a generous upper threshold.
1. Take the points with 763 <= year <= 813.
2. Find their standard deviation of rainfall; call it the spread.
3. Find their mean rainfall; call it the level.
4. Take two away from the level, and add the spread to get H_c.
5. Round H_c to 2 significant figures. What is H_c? 27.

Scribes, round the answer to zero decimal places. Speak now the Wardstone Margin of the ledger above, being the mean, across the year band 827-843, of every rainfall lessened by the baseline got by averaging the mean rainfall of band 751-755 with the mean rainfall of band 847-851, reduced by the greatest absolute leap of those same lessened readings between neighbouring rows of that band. -4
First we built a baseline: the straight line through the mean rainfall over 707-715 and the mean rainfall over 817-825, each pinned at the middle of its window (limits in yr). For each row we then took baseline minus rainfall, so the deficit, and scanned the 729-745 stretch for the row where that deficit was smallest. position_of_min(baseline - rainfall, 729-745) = 730 yr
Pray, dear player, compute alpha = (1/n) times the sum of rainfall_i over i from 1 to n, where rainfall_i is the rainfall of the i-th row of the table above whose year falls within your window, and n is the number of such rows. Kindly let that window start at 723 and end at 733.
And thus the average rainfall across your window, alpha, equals 28.1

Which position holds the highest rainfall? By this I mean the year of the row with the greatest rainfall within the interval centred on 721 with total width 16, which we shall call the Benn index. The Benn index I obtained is 724 yr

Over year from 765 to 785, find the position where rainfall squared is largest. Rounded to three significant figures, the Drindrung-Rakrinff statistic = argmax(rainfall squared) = 782 yr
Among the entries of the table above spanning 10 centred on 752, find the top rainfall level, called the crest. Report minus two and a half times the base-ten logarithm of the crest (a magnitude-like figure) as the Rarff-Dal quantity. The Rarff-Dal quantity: -3.55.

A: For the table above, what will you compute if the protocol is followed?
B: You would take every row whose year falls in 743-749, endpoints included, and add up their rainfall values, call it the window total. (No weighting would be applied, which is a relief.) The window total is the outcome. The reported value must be 77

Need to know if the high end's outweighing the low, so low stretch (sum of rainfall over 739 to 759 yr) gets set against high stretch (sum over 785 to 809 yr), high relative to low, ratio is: 1.28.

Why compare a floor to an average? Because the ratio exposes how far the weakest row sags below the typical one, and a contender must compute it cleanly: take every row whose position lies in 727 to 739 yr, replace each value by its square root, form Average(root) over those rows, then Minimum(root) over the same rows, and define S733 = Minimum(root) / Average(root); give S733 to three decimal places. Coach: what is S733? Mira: 0.982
